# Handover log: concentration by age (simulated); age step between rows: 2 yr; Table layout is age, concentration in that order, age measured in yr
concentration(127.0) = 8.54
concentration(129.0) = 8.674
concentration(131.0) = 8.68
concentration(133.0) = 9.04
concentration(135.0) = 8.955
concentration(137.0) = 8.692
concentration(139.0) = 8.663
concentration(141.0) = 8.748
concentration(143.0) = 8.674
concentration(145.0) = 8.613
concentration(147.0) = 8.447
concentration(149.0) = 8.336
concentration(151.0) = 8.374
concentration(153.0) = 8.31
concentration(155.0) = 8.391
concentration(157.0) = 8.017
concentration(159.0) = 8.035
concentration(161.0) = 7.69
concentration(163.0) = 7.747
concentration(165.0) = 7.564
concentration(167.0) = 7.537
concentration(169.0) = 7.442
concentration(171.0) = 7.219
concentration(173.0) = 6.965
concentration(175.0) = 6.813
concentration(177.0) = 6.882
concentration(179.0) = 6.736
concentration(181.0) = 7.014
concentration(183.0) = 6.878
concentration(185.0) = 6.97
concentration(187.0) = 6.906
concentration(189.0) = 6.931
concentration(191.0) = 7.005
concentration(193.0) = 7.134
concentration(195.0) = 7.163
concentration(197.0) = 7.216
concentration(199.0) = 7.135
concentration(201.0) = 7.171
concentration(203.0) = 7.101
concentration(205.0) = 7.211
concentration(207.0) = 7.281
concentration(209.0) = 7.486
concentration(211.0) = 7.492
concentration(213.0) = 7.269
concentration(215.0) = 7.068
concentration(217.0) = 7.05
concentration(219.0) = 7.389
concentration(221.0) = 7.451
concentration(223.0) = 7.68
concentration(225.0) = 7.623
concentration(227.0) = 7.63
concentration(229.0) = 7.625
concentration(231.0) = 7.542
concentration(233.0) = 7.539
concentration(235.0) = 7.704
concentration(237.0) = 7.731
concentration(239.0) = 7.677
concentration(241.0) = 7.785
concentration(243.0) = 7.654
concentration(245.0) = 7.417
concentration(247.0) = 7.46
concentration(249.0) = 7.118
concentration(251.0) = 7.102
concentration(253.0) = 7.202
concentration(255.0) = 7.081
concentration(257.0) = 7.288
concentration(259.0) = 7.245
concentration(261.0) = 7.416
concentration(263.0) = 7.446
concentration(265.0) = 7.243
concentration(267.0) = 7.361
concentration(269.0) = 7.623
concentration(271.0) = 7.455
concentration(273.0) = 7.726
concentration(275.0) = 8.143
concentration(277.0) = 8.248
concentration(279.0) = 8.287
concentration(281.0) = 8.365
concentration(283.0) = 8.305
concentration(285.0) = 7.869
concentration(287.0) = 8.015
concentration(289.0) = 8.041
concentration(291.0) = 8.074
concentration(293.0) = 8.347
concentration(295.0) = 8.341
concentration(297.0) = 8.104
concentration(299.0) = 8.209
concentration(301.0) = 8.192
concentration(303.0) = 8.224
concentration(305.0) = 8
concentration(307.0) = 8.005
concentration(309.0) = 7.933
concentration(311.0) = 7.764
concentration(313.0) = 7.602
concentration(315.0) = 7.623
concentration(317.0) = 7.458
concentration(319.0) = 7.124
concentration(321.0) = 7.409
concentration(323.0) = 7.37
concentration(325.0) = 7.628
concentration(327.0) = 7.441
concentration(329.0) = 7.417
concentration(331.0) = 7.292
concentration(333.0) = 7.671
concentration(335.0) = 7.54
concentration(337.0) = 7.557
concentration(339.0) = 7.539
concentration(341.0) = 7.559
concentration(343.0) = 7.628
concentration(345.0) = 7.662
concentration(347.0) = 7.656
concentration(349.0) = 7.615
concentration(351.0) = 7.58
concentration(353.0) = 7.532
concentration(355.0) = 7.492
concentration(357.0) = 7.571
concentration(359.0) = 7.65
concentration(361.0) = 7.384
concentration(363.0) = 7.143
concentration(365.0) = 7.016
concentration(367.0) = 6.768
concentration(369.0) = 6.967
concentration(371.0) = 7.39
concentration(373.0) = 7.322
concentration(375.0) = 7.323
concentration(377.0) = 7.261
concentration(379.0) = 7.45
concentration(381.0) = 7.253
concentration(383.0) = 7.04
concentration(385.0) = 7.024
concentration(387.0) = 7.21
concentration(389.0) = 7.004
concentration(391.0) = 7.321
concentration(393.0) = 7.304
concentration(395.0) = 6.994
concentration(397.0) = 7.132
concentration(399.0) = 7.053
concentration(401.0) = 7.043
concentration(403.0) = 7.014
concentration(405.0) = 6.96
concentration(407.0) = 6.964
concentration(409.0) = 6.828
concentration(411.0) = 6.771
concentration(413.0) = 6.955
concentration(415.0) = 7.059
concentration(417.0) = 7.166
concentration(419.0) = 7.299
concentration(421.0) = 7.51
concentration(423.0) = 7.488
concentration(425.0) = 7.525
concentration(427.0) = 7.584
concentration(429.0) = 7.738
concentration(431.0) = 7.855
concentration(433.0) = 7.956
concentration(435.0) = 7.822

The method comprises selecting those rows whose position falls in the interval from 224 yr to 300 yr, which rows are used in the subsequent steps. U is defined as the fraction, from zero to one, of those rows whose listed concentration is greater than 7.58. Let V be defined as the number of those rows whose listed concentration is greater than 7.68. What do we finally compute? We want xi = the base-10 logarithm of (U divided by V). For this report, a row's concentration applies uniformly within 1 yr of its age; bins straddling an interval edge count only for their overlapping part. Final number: -1.45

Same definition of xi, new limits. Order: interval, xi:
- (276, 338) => -1.40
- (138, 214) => -1.58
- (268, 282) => -0.77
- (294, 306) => -0.78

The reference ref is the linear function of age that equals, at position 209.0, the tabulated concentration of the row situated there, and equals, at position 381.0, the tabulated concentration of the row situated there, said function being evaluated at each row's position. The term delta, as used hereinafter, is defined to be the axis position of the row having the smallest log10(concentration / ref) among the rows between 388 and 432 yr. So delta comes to 411.0 yr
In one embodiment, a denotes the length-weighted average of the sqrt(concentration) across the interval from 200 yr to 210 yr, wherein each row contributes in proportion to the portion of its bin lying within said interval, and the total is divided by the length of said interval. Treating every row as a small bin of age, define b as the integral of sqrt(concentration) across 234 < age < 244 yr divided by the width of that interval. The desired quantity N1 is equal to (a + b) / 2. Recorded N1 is 2.73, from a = 2.69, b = 2.777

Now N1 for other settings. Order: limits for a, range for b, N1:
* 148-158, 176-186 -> 2.75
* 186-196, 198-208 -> 2.67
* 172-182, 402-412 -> 2.63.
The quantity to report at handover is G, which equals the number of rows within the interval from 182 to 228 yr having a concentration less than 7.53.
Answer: 20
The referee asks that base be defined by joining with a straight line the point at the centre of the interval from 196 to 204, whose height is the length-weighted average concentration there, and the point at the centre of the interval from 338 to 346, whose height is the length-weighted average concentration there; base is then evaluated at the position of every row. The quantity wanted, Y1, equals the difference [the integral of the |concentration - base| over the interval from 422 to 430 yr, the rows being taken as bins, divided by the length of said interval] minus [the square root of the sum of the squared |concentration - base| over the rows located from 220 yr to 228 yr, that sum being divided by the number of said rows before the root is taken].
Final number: -0.1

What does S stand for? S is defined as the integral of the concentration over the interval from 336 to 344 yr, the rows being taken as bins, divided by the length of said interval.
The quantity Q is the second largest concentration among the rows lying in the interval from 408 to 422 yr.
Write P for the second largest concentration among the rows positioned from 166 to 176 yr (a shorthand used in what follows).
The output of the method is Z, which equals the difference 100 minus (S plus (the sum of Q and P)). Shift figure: 77.7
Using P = 7.442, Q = 7.299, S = 7.6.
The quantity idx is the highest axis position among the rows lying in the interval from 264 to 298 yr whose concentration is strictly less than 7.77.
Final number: 273.0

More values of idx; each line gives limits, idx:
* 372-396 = 395.0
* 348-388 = 387.0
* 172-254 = 253.0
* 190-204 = 203.0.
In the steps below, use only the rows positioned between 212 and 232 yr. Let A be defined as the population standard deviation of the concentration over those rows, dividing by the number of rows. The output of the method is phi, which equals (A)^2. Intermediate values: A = 0.222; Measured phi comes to 0.049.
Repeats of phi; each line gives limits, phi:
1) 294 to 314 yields 0.046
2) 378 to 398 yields 0.023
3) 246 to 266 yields 0.018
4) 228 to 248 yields 0.013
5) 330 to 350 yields 0.011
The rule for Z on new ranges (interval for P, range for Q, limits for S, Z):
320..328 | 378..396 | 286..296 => 77.1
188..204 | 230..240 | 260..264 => 77.7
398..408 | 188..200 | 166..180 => 78.7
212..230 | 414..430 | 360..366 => 77.6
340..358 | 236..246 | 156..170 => 76.9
